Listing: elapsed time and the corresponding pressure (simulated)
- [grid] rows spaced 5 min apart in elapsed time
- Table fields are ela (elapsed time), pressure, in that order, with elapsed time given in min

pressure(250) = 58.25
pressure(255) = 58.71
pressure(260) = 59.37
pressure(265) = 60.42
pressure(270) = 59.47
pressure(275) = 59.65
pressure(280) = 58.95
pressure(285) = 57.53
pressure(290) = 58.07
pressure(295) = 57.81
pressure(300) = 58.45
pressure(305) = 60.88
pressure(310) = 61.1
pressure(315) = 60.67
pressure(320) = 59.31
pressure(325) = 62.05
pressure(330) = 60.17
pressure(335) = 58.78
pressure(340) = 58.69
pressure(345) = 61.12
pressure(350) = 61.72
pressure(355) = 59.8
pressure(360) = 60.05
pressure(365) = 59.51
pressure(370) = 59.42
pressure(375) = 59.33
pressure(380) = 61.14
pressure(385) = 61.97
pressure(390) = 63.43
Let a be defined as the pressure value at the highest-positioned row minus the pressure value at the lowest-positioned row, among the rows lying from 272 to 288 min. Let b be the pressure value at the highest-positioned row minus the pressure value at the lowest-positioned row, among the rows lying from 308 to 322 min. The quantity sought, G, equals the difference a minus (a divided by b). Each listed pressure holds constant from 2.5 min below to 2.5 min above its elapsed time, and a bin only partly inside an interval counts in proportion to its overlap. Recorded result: -3.3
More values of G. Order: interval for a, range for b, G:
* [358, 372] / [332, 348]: -0.4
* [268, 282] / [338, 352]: -0.3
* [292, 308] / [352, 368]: 13.7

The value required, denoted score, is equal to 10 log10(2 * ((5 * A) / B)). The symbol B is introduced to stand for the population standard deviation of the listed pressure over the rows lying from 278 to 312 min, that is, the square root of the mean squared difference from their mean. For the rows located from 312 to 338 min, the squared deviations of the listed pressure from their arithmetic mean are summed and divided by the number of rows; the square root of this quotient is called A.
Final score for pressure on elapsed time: 9.3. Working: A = 1.14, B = 1.35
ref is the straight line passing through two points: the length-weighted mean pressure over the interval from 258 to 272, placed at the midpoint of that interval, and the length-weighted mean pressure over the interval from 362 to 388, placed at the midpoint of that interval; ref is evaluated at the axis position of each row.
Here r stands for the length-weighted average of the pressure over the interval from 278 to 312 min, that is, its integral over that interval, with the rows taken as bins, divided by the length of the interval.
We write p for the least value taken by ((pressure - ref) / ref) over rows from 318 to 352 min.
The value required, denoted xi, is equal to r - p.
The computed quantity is 59.0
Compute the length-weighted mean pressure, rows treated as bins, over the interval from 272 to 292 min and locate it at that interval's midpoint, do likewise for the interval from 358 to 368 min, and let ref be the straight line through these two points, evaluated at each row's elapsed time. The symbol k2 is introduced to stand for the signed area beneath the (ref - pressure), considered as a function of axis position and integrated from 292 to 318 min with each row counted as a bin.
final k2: -21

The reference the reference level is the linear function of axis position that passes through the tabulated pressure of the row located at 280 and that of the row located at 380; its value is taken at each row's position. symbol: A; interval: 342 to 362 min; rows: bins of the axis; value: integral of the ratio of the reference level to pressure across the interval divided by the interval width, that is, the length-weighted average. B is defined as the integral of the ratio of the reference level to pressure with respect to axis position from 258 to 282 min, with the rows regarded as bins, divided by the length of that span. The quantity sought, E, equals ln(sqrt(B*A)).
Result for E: -0.008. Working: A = 1.00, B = 0.99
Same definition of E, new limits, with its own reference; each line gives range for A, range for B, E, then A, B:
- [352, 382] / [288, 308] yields 0.012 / 1.02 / 1.01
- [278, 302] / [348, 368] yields 0.013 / 1.02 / 1.01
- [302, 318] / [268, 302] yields -0.005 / 0.98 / 1.01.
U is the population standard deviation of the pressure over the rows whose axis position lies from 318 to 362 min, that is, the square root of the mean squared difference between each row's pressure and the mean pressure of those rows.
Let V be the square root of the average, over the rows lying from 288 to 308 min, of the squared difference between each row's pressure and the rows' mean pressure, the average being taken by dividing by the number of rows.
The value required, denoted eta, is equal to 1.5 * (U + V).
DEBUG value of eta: 3.6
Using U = 1.1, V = 1.22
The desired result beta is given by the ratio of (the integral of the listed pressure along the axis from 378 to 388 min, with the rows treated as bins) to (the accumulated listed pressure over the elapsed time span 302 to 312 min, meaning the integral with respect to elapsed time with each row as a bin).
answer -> 1.01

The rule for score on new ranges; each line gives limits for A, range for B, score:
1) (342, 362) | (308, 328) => 9.0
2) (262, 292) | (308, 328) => 9.9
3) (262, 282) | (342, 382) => 7.8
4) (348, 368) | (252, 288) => 10.1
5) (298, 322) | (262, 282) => 12.9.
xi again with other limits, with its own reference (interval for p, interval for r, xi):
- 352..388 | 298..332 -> 60.4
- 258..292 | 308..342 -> 60.2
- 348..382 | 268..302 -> 58.6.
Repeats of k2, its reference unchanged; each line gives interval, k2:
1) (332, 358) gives -14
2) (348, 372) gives -9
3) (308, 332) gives -37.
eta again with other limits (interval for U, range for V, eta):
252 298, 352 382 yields 2.3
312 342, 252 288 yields 3.0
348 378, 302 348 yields 2.9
